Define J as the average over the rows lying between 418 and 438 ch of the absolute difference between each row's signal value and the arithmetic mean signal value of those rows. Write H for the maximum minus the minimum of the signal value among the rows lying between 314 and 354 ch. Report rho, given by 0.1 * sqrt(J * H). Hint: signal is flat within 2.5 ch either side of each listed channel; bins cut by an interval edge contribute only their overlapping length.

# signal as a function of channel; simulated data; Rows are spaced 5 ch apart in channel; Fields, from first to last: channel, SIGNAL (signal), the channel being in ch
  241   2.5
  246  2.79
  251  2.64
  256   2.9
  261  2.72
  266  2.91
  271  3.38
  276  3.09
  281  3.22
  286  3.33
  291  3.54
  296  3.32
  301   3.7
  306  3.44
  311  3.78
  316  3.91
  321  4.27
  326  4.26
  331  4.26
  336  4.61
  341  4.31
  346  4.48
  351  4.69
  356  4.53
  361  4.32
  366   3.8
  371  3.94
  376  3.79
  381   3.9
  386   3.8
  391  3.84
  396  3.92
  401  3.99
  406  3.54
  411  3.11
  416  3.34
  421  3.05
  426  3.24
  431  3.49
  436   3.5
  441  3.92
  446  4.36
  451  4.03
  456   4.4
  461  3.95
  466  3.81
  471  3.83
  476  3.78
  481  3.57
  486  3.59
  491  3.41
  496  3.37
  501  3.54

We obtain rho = 0.037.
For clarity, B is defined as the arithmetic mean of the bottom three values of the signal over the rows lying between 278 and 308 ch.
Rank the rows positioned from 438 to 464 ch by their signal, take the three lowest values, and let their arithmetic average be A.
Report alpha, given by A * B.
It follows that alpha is 13.1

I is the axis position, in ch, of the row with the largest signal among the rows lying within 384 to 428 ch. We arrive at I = 401 ch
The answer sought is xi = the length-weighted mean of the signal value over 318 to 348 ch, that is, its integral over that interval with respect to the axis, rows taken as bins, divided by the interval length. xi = 4.4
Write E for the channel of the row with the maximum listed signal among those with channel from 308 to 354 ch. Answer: 351 ch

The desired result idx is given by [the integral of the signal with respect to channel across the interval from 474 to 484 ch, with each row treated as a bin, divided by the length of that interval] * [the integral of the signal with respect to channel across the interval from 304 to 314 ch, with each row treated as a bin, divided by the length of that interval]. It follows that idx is 13.3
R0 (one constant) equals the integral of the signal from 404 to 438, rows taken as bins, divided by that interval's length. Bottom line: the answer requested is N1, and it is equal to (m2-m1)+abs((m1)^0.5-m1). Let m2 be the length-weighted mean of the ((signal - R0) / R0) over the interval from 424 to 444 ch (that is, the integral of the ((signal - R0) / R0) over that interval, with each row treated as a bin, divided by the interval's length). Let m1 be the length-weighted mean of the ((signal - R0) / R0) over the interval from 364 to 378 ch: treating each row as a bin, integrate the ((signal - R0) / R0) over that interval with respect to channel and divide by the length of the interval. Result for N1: 0.16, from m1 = 0.16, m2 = 0.074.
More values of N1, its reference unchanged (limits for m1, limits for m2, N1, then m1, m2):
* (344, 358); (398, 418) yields -0.08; 0.38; 0.058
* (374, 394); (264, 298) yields 0.07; 0.16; -0.018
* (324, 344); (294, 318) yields 0.02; 0.32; 0.094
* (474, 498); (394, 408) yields 0.28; 0.07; 0.152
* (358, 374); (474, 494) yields 0.11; 0.21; 0.078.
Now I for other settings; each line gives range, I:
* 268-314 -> 311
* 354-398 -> 356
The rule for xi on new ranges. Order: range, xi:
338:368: 4.4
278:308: 3.4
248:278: 2.9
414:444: 3.4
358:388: 3.9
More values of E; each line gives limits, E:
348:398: 351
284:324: 321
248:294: 291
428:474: 456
